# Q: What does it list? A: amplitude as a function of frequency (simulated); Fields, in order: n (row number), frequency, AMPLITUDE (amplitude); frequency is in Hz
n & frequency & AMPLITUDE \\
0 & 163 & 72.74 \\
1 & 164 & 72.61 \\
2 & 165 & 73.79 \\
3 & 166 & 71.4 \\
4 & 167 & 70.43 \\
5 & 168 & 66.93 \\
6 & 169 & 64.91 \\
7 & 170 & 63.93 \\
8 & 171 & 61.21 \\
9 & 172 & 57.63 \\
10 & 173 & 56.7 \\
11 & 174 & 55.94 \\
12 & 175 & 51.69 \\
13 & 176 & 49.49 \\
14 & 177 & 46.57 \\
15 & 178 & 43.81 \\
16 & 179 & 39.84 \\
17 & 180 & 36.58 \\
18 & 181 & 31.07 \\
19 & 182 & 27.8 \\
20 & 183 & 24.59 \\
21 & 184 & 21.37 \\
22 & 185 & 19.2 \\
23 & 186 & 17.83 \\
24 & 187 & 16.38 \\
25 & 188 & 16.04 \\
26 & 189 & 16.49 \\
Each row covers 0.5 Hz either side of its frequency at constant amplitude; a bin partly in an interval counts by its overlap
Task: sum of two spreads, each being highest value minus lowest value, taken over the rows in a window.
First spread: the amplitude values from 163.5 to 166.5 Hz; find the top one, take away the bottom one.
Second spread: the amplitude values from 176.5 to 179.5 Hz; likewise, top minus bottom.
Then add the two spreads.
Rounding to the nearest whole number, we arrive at 9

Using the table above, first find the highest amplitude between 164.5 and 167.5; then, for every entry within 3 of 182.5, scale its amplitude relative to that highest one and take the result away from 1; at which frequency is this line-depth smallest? 180 Hz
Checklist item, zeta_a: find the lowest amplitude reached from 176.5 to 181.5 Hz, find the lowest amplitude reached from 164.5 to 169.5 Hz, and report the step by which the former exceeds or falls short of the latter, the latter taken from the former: -34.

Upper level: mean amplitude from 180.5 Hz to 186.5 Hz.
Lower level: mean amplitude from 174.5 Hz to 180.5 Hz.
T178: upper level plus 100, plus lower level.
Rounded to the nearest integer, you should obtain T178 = 168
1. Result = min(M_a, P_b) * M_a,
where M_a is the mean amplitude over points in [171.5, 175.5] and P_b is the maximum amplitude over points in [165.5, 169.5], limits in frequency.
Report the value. 3079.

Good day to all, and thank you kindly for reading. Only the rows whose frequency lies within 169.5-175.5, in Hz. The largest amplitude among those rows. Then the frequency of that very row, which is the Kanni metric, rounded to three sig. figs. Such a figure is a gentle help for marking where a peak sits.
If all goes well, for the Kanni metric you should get 170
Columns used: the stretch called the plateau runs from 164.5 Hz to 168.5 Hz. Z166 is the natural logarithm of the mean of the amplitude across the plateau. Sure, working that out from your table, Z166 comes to 4.3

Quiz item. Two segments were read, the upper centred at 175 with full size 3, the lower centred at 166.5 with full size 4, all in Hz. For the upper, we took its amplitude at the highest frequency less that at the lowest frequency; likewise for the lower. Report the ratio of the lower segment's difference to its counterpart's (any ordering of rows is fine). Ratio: 1.06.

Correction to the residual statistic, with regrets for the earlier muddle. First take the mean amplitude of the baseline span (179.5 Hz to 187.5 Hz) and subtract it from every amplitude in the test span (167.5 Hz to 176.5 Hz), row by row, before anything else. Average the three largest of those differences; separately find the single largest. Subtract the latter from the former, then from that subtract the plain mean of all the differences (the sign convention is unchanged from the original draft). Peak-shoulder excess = -36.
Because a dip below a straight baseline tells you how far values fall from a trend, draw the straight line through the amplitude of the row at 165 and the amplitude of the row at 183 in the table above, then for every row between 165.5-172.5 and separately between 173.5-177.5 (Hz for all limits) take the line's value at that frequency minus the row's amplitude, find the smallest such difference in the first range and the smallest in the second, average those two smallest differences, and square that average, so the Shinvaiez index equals 28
